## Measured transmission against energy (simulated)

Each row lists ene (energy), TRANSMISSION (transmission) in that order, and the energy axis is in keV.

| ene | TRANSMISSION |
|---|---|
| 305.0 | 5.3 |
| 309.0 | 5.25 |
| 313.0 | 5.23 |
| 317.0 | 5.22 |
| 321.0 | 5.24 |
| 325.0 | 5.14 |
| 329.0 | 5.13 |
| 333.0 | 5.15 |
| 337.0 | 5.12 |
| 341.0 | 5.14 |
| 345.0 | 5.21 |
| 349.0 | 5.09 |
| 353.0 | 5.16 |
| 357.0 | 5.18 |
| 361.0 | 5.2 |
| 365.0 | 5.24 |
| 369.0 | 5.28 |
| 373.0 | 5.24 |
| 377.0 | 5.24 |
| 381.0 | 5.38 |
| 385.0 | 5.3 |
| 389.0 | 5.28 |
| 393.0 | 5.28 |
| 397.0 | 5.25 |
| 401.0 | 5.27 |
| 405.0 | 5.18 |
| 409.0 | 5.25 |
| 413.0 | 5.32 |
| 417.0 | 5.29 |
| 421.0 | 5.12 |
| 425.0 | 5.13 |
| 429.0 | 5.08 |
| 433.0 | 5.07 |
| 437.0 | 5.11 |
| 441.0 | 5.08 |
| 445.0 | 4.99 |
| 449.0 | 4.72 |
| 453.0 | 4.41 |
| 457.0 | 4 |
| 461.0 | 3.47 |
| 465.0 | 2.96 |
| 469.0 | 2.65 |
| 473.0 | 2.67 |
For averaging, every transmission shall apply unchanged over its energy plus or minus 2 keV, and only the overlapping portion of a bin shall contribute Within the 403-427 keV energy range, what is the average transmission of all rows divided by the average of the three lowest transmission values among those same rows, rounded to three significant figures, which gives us 1.01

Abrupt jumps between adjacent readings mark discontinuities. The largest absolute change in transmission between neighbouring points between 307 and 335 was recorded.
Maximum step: 0.10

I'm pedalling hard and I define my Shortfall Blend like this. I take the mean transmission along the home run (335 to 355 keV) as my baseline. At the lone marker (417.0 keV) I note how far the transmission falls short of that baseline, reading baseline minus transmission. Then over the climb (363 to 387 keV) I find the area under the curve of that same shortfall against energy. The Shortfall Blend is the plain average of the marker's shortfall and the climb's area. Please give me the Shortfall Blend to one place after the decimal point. -1.7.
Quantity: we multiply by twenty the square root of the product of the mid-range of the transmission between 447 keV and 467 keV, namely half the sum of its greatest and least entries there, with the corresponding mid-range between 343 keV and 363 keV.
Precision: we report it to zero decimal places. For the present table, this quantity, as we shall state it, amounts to 89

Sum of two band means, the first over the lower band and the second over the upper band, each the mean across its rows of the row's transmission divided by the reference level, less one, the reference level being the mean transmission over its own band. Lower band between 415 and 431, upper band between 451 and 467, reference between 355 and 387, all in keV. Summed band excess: -0.31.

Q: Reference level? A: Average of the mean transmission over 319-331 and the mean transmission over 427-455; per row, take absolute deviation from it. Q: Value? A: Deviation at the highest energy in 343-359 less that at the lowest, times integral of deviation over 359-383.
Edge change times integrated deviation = -0.16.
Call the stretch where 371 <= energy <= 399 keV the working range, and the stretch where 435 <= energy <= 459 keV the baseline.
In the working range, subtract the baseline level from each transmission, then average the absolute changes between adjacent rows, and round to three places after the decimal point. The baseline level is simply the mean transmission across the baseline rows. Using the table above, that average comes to 0.045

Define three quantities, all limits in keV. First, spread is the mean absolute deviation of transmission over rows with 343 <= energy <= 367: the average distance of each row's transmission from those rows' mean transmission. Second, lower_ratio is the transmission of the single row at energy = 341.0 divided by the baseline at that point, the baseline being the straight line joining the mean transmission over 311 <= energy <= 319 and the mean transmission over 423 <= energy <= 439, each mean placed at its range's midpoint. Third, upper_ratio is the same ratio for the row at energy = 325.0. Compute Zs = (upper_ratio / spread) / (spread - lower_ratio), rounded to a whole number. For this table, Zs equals -28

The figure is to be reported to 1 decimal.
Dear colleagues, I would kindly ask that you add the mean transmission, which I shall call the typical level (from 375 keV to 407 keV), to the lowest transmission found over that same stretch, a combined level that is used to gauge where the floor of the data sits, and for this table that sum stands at 10.5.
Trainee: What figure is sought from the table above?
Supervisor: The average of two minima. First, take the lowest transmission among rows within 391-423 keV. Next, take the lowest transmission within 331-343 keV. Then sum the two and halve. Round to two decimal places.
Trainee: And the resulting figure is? 5.12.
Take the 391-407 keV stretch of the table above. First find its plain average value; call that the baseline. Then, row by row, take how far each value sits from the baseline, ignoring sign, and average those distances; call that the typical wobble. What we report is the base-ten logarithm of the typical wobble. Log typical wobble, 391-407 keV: -1.49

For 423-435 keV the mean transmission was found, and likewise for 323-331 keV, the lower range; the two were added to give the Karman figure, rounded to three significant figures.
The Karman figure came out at 10.2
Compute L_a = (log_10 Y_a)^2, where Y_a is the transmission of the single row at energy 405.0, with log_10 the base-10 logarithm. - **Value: 0.510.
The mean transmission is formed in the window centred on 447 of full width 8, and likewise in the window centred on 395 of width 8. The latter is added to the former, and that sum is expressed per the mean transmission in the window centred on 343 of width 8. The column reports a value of 1.96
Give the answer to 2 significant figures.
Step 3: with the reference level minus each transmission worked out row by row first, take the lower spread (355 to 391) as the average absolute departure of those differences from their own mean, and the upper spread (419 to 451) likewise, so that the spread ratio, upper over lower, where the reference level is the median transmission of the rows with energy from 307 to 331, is 2.1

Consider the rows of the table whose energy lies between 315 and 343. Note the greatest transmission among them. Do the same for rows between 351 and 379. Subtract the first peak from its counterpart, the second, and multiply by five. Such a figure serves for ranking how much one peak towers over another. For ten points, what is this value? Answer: 0.2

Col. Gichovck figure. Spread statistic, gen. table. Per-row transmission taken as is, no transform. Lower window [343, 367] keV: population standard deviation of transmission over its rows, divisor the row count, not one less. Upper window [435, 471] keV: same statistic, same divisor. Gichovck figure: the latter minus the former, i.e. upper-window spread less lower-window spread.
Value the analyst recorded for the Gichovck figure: 0.84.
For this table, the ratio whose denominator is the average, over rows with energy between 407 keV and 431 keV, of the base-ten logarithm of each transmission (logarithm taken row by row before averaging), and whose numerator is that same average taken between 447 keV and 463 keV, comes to 0.86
